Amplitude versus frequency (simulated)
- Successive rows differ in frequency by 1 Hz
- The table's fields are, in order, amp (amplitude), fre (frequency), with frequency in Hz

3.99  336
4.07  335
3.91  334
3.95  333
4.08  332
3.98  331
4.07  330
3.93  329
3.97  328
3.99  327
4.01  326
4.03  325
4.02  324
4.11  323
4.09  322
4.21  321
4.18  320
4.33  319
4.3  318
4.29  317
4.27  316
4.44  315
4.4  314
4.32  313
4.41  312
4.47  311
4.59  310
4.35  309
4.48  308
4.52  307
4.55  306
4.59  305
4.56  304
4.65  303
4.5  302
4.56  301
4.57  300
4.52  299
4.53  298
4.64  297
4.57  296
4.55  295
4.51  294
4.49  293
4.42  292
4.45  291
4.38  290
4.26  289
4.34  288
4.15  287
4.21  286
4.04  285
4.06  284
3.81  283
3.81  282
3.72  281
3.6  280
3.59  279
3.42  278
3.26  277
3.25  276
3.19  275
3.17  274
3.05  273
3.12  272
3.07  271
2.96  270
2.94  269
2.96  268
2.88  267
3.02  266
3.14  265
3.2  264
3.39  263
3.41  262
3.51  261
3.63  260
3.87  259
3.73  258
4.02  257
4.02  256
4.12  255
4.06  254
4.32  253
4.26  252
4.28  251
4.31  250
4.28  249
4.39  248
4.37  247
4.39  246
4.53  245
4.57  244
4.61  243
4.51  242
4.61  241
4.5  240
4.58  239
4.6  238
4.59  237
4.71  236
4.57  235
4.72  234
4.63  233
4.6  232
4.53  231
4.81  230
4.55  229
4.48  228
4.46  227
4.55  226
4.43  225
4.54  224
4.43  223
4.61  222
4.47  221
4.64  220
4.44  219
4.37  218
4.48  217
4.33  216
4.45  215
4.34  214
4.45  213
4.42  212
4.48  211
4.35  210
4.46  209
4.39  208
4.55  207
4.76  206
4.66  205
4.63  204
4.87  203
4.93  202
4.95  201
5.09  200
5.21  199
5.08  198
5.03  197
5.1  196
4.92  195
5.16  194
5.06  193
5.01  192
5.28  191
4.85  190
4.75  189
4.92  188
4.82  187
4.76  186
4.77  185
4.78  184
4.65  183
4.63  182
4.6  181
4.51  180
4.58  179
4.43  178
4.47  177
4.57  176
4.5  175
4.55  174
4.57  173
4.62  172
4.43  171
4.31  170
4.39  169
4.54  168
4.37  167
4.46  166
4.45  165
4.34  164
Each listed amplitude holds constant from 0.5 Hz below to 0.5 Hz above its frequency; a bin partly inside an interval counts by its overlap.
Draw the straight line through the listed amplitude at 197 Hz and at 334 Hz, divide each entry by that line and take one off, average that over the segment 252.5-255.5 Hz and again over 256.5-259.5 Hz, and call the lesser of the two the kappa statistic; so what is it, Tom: -0.15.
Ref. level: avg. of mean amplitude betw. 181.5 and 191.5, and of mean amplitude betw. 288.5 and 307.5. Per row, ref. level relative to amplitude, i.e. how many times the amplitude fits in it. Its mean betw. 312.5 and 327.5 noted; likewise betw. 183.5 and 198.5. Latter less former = -0.17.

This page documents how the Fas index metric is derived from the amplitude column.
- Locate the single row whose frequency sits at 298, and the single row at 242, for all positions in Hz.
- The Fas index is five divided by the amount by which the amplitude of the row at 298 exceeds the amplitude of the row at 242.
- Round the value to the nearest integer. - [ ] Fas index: 250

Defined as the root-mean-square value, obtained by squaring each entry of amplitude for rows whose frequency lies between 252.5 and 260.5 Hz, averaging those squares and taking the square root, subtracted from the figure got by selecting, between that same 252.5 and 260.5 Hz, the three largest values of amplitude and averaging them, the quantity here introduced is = 0.19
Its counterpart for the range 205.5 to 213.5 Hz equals 0.11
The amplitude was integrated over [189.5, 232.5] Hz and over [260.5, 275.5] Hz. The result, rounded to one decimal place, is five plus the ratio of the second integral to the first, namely 5.2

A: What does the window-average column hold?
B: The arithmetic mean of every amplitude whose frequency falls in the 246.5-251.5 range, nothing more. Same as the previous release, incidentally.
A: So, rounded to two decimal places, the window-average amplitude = 4.33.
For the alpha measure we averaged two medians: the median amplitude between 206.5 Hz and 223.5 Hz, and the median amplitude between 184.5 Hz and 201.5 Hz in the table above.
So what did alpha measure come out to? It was 4.73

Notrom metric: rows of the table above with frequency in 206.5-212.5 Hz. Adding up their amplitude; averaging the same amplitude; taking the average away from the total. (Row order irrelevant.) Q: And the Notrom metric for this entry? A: 22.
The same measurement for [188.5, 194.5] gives 25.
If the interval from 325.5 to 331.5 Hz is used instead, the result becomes 20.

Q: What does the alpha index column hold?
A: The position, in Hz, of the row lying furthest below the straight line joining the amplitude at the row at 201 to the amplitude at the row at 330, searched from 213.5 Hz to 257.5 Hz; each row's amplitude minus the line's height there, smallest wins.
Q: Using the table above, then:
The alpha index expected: 256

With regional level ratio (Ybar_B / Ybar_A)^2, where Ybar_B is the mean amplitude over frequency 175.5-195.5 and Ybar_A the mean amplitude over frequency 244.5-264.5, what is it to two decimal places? 1.42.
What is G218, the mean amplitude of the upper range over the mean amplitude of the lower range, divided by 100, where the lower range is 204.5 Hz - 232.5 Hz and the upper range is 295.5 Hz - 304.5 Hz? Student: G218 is 0.0101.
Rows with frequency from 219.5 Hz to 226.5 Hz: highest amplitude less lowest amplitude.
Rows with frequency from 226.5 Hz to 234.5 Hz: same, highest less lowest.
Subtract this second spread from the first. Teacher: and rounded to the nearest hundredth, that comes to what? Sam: -0.14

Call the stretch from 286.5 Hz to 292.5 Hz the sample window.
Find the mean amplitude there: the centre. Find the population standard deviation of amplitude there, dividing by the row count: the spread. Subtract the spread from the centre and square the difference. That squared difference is 17.9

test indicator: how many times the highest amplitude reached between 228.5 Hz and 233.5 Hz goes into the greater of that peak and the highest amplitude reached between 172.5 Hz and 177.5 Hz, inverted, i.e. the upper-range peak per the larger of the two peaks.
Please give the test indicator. 1.00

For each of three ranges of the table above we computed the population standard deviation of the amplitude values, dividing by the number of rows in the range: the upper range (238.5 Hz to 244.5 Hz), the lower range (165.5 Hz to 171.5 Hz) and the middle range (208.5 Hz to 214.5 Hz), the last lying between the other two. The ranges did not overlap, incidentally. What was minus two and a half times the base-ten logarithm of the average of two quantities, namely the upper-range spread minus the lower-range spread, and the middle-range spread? 4.75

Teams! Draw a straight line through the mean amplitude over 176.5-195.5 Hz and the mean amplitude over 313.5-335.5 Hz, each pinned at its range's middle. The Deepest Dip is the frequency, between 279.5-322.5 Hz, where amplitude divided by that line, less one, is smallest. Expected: 280 Hz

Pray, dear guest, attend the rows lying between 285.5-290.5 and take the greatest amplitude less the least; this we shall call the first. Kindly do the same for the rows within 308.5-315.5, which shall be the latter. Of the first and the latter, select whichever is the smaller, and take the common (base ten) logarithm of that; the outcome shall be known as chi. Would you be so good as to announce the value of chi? -0.64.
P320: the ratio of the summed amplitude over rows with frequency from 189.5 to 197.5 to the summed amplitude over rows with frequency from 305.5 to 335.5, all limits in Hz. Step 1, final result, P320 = 0.32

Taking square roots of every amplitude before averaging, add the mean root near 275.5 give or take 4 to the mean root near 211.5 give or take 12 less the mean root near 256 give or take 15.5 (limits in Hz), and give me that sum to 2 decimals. 1.98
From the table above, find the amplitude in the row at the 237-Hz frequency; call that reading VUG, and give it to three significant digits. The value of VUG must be 4.59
